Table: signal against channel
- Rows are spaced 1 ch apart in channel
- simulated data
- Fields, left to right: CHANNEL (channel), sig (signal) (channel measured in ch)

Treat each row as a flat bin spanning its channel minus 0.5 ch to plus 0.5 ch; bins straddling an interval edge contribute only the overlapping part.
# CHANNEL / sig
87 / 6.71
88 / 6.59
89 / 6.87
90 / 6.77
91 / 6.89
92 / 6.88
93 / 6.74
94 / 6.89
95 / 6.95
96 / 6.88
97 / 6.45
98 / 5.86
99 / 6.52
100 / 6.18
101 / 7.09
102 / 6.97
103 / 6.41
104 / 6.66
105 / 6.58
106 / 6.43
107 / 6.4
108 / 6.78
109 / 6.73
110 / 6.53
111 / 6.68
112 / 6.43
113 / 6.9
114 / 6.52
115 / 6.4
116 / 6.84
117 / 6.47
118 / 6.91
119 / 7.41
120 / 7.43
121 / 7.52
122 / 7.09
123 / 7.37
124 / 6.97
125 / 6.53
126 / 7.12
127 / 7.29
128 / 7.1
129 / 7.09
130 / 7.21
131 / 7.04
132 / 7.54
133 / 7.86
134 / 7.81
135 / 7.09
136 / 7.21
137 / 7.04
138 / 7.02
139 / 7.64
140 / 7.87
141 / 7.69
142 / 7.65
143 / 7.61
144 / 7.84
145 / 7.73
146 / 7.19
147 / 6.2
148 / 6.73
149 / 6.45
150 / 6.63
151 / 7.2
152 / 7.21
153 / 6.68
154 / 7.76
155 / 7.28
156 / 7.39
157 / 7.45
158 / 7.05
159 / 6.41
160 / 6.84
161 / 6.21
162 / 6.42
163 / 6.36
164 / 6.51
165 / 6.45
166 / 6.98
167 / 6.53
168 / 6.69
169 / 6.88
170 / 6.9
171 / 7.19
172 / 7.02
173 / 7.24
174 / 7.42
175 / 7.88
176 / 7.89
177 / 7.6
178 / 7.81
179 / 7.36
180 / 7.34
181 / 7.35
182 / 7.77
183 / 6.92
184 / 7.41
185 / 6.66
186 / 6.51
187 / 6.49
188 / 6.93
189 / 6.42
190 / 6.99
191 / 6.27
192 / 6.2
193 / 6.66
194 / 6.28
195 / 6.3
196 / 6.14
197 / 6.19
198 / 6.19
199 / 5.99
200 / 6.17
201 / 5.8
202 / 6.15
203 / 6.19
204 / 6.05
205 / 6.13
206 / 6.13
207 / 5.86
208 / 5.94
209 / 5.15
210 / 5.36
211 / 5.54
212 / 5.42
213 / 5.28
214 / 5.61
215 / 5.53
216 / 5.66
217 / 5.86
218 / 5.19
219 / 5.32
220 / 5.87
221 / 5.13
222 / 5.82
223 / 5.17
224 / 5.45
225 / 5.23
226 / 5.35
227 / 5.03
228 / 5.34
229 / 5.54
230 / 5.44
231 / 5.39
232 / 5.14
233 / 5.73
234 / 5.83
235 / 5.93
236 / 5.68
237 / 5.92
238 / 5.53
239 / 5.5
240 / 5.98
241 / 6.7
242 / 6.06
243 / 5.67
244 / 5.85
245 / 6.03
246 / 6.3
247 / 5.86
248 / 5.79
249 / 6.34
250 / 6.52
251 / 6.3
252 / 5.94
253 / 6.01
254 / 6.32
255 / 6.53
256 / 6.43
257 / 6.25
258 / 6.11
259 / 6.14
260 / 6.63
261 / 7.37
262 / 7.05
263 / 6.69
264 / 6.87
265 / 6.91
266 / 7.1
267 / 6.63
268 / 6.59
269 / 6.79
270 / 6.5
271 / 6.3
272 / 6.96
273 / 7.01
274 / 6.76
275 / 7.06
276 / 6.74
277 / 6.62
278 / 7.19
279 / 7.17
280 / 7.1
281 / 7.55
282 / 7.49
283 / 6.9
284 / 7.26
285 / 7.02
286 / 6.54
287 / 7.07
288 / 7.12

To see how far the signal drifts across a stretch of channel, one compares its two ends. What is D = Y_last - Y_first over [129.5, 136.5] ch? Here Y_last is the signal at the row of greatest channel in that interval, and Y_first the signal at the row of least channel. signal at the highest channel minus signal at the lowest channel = 0.0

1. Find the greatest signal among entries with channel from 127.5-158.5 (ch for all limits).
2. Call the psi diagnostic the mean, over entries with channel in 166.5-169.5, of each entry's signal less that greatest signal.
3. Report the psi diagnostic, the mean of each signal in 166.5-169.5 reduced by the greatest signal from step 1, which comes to -1.2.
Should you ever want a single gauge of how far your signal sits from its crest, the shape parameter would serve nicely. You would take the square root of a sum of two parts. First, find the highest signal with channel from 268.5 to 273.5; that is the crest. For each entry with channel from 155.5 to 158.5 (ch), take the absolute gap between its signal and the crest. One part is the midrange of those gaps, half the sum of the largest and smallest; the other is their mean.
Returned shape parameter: 0.73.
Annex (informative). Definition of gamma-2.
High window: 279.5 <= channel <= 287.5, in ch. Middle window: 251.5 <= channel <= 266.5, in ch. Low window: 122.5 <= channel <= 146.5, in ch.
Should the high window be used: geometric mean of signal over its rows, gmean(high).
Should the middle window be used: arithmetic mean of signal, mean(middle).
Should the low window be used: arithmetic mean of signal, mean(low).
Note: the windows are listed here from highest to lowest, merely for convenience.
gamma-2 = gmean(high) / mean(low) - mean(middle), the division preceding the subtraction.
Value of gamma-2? -5.59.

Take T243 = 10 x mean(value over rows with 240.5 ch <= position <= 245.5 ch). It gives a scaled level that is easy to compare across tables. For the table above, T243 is 60.6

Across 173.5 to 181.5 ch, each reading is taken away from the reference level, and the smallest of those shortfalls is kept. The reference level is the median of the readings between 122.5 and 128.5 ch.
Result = -0.8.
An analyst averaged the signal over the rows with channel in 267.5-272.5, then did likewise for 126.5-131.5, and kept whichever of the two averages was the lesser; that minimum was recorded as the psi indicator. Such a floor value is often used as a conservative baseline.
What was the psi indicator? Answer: 6.63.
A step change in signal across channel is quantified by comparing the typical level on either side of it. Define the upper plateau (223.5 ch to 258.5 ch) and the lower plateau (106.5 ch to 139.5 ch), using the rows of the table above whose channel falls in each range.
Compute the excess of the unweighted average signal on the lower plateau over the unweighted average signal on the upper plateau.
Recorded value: 1.2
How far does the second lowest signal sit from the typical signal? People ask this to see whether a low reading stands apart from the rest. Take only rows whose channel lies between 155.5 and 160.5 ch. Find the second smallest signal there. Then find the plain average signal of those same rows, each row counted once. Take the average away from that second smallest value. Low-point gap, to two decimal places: -0.19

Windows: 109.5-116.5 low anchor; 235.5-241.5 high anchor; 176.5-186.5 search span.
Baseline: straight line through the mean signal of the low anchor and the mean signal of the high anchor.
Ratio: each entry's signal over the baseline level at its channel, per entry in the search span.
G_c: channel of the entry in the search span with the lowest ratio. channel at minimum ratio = 186 ch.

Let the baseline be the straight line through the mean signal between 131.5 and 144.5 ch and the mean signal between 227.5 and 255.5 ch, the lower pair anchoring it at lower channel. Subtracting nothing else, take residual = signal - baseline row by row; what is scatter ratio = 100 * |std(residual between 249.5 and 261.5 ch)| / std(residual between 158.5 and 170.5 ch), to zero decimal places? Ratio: 142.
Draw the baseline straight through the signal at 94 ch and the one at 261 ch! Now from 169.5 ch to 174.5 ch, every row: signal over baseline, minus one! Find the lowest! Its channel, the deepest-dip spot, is 170 ch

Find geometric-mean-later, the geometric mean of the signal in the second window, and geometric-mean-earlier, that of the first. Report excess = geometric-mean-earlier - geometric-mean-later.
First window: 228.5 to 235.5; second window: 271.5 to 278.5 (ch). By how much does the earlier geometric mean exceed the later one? -1.3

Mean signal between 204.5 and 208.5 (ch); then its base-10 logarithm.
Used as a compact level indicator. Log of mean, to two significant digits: 0.78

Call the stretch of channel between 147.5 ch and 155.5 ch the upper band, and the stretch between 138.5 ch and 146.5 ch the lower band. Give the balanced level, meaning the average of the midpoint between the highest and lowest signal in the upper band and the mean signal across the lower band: 7.4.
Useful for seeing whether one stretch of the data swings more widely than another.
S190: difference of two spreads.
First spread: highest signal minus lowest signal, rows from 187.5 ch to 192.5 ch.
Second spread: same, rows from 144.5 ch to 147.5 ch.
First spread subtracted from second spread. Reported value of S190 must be 0.74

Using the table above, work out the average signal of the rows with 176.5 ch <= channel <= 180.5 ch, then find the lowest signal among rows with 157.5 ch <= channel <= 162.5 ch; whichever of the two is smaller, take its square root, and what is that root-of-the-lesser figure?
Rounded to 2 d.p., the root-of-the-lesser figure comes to 2.49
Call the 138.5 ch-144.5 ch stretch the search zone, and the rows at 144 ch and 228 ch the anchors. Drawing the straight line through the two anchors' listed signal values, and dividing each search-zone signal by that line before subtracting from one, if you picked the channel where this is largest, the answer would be 139 ch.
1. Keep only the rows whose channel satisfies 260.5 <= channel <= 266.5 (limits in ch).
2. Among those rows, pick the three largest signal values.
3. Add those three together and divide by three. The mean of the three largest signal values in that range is 7.2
